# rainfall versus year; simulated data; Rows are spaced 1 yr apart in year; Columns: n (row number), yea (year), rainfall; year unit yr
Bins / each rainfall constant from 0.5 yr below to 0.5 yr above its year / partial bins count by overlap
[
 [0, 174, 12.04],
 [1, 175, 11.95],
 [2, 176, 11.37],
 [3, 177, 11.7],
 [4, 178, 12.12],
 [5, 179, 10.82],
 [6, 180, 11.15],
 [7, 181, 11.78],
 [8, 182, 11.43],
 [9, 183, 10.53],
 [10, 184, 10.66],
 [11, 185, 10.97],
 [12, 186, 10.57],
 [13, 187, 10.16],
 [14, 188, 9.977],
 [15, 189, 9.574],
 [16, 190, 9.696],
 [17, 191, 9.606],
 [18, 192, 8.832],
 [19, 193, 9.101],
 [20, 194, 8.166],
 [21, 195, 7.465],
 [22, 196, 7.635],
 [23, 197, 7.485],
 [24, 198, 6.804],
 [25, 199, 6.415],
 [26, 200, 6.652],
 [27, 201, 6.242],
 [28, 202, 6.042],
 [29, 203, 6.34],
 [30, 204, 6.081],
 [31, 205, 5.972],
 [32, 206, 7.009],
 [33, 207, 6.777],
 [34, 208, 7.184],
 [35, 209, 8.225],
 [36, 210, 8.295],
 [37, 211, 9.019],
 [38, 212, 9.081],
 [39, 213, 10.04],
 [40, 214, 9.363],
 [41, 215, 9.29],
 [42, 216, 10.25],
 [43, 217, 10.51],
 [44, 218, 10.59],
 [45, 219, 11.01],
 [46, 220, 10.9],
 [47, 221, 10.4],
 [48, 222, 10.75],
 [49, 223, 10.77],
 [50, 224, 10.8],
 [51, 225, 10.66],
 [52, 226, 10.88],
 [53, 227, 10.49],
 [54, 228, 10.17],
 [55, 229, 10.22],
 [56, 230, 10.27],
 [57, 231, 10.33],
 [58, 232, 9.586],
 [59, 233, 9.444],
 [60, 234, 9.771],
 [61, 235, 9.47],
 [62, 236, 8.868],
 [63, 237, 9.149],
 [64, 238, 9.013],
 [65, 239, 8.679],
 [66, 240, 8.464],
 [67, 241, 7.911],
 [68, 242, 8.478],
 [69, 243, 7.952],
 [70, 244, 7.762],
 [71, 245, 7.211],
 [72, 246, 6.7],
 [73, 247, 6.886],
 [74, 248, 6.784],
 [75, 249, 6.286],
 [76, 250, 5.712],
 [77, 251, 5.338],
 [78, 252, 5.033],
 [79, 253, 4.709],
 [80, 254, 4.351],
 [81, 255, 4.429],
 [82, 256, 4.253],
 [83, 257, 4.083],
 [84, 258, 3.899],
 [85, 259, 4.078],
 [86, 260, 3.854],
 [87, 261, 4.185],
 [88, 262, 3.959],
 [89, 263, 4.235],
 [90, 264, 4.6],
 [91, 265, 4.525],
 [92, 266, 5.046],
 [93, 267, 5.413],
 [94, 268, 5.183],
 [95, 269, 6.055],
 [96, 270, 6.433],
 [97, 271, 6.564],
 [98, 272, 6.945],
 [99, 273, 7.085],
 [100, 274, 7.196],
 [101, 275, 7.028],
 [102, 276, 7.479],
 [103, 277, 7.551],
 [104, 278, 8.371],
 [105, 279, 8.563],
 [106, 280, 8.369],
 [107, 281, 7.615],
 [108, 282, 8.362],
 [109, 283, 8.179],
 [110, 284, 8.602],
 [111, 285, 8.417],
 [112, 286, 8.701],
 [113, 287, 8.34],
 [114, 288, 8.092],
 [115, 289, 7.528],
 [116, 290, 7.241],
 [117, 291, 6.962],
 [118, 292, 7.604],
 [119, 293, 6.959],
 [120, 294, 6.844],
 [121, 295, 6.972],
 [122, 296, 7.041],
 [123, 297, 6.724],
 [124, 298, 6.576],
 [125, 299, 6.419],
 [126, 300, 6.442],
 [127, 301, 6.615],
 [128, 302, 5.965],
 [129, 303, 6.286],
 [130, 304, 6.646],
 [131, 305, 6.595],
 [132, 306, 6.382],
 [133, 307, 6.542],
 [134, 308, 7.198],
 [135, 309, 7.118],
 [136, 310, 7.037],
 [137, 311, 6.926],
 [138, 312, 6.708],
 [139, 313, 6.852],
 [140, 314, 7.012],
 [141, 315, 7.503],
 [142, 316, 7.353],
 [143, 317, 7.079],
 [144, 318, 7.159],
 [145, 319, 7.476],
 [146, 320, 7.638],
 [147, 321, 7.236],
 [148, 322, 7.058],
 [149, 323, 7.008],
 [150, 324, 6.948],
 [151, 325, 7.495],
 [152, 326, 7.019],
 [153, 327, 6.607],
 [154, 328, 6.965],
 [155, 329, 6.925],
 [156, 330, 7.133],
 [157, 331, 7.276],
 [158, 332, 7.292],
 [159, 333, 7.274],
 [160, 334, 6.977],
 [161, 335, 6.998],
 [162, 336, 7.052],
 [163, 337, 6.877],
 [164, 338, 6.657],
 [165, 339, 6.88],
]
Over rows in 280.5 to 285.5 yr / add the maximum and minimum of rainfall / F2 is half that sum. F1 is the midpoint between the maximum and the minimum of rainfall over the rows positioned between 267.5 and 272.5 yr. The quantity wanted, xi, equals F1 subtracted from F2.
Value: 2.0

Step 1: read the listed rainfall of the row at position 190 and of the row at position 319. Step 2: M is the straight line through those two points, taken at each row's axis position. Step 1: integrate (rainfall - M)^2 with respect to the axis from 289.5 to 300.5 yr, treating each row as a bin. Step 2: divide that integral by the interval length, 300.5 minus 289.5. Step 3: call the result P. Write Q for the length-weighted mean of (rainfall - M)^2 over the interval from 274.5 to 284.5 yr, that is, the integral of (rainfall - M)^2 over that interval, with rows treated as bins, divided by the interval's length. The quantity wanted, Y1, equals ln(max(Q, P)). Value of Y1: 0.1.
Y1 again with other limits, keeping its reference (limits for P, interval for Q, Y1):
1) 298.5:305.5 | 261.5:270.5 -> 2.5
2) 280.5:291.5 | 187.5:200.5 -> 1.2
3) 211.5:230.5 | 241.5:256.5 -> 2.1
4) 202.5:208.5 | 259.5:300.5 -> 2.1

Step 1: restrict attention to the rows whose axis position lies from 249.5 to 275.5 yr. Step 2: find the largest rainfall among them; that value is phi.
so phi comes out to 7.196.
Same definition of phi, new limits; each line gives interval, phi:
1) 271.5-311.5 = 8.701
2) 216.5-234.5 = 11.01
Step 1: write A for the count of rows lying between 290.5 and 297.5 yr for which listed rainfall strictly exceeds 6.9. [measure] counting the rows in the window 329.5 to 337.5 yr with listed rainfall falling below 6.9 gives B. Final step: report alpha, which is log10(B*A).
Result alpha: 0.7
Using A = 5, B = 1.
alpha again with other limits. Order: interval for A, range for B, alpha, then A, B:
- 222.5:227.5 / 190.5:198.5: 0.7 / 5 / 1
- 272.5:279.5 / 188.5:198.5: 0.8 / 7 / 1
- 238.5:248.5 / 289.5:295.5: 0.8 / 7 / 1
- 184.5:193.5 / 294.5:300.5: 1.6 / 9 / 4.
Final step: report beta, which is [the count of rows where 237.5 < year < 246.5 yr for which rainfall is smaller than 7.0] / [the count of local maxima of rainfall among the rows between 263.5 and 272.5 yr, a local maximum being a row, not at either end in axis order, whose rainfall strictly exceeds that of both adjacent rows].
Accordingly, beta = 1.0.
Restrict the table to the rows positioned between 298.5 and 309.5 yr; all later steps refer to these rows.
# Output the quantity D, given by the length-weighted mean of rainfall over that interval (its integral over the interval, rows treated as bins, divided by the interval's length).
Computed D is 6.6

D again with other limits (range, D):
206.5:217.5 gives 8.9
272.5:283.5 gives 7.8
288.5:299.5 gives 7.0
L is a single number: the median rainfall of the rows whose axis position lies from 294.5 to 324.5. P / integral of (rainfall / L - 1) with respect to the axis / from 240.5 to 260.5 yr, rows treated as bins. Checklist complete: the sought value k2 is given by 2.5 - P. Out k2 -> 5.9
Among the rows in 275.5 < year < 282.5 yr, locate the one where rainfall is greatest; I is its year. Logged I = 279 yr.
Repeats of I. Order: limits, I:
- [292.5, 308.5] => 308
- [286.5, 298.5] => 287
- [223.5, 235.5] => 226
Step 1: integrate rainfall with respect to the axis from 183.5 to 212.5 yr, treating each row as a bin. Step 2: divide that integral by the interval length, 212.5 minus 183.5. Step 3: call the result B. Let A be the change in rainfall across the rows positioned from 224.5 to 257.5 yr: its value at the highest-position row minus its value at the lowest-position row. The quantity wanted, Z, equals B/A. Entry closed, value -1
